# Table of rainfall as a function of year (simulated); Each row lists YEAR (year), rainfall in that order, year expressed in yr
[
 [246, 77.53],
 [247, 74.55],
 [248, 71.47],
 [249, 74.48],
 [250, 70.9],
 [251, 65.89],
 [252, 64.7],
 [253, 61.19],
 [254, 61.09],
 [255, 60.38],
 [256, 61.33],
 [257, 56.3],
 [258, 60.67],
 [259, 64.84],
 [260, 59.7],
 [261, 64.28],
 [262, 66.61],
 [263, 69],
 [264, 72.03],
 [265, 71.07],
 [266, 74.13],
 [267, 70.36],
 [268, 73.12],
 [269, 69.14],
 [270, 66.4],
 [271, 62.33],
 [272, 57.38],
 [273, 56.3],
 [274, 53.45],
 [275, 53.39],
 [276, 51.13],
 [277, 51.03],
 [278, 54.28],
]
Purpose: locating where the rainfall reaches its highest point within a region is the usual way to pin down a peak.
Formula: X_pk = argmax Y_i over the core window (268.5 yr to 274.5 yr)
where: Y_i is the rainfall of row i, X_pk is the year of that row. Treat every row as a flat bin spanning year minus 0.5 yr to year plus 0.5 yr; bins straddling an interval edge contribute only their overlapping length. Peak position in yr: 269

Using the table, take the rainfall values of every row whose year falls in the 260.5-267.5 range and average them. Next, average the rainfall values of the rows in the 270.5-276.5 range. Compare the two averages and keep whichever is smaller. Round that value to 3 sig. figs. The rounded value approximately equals 55.7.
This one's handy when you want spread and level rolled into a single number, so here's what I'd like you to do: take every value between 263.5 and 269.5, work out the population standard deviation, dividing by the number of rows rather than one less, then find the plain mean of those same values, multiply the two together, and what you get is 120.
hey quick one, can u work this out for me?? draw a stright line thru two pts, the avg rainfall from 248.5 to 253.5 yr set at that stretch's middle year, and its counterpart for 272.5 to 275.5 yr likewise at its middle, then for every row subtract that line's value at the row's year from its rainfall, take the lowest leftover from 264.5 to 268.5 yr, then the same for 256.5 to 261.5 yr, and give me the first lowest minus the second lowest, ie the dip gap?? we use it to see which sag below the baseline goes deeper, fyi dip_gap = 19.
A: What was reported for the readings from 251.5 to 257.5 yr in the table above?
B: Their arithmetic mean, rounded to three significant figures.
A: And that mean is 60.8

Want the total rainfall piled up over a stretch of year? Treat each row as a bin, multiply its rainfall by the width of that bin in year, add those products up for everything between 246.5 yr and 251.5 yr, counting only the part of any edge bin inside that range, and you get 357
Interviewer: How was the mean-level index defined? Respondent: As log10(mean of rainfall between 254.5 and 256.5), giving 1.78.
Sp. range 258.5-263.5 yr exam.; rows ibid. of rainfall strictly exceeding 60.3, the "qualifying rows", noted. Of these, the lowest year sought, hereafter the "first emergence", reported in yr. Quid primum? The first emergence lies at 259 yr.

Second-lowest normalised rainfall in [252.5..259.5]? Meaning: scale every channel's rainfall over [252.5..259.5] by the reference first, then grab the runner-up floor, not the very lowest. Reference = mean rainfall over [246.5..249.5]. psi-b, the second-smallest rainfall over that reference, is 0.82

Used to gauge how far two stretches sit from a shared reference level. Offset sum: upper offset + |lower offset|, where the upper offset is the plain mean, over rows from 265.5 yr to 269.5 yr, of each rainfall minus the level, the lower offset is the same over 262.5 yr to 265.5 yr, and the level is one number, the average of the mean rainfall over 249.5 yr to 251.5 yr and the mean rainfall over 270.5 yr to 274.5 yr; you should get 17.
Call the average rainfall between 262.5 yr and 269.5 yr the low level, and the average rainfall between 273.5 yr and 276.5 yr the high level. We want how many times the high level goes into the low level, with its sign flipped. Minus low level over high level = -1.35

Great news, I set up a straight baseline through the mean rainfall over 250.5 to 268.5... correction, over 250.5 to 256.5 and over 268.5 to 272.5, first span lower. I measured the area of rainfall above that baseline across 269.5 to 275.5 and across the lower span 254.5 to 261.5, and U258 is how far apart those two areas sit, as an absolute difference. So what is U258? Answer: 23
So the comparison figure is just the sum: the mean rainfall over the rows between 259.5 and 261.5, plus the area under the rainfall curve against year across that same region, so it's 186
